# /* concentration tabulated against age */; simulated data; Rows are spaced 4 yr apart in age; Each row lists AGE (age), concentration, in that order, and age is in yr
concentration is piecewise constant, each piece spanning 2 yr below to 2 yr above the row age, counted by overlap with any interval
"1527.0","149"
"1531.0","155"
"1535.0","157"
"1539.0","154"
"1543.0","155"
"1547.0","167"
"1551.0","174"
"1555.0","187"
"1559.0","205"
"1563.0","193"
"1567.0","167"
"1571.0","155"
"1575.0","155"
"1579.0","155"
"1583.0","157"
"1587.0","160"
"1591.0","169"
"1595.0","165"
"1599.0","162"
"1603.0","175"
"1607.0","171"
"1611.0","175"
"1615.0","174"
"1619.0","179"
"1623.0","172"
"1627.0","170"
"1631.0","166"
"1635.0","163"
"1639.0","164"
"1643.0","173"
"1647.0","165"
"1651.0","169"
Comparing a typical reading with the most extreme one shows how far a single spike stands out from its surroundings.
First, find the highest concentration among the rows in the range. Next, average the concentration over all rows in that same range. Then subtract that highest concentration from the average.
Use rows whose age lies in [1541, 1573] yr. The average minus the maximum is -29.6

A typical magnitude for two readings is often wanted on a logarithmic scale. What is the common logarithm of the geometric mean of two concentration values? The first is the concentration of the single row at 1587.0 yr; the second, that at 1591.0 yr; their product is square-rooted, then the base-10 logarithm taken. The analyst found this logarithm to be 2.22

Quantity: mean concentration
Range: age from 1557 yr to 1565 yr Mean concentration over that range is 199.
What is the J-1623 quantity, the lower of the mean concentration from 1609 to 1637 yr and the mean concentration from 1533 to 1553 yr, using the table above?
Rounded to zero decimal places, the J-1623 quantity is 161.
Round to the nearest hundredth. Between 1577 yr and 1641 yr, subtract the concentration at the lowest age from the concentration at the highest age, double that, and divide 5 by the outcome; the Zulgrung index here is 0.28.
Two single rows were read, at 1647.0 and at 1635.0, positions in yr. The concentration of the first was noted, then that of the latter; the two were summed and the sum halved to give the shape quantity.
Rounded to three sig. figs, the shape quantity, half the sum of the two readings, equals 164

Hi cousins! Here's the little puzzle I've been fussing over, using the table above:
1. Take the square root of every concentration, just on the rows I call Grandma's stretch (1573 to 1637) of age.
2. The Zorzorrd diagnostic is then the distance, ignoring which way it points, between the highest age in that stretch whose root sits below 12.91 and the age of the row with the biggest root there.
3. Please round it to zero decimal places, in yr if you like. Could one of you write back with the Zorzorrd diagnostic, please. 16 yr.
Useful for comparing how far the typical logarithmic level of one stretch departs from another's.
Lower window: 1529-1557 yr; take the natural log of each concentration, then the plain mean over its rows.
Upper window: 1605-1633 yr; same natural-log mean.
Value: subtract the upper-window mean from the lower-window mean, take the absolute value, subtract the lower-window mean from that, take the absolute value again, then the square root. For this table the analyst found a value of 2.25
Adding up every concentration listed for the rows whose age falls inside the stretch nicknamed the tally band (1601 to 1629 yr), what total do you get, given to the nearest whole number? 1216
